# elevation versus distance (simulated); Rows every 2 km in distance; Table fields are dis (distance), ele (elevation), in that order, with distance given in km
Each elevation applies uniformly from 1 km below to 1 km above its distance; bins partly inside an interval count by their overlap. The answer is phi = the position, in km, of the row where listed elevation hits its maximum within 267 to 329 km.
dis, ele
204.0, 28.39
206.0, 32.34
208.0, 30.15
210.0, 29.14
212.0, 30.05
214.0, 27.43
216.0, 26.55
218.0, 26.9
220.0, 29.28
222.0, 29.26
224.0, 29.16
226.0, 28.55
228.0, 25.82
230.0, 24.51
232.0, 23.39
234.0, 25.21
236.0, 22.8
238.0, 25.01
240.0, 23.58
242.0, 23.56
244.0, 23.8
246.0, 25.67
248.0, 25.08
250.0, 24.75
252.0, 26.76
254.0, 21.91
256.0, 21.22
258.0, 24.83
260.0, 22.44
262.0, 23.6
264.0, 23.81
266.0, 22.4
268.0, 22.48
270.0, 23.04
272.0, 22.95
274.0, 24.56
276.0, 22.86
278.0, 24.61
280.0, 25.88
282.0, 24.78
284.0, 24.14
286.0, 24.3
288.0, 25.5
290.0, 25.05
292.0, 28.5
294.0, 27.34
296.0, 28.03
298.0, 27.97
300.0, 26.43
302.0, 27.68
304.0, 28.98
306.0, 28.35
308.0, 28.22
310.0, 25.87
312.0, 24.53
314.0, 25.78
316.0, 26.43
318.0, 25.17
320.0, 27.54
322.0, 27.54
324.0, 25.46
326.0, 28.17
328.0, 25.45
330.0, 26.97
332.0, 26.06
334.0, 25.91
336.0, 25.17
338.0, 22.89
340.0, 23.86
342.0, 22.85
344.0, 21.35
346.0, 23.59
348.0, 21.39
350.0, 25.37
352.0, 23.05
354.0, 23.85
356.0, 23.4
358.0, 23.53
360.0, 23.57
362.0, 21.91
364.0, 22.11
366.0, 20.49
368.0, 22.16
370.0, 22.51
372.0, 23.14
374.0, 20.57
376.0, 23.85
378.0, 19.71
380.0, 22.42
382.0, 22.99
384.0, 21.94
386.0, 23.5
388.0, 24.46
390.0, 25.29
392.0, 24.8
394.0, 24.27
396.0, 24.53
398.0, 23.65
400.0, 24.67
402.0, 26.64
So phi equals 304.0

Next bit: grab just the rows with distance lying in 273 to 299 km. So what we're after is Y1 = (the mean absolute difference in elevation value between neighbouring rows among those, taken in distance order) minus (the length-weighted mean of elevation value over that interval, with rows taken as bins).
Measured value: -25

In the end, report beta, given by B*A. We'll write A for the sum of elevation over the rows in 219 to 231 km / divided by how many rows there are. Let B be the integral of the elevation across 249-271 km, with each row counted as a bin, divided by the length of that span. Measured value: 649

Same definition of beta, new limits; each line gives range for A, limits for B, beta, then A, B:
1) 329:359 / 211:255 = 619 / 23.9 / 25.9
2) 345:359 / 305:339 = 615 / 23.5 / 26.2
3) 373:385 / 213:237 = 582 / 21.9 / 26.6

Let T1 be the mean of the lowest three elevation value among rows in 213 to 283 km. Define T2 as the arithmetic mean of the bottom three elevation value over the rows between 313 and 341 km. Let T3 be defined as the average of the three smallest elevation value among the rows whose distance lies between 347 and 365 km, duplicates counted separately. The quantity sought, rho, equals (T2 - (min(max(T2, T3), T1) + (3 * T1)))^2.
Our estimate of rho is 4020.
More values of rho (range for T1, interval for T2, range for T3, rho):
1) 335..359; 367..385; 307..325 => 4451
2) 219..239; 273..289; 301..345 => 4970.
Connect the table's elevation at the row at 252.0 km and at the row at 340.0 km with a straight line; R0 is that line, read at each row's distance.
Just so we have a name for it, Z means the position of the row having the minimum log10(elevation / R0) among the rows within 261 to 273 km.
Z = 266.0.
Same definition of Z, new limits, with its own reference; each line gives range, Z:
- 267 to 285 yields 268.0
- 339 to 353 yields 344.0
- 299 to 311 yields 310.0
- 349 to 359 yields 352.0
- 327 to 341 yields 338.0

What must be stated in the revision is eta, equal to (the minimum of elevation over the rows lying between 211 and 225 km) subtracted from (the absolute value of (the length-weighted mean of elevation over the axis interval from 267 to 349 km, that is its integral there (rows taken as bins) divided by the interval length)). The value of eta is -1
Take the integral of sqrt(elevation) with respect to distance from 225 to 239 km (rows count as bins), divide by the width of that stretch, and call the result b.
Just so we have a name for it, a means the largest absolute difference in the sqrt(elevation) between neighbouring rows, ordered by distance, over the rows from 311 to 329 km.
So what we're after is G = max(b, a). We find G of 5.00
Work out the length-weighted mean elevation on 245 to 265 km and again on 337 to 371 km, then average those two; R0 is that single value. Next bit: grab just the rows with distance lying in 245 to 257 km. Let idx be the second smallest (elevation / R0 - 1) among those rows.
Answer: -0.064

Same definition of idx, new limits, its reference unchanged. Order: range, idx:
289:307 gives 0.129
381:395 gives -0.018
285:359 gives -0.086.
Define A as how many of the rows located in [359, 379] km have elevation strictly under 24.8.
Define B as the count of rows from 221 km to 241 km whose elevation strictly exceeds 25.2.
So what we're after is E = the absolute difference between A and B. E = 5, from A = 10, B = 5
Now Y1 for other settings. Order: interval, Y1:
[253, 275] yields -22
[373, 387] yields -20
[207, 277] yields -24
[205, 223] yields -28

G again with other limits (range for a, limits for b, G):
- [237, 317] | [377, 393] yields 4.81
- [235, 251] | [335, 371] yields 4.79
